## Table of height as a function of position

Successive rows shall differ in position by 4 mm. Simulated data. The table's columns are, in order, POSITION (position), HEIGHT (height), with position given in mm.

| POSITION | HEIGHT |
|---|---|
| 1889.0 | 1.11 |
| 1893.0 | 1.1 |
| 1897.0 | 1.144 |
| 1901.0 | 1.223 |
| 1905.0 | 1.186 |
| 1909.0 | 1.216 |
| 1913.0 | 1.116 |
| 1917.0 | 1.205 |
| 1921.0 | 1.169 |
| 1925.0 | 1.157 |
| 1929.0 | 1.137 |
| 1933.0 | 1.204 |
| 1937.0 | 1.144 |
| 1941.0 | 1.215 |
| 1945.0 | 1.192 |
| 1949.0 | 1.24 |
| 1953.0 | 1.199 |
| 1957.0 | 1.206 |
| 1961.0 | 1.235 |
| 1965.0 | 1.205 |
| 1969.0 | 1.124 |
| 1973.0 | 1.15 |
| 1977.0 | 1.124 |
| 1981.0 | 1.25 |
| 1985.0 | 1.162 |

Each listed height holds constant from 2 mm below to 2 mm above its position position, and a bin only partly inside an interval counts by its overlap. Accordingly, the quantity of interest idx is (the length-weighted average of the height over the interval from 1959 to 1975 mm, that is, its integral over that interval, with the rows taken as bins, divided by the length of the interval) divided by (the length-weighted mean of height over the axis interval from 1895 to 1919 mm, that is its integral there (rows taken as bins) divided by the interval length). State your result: 1.00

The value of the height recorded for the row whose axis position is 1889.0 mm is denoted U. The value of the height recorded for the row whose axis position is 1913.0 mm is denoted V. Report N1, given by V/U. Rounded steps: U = 1.11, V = 1.116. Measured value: 1.01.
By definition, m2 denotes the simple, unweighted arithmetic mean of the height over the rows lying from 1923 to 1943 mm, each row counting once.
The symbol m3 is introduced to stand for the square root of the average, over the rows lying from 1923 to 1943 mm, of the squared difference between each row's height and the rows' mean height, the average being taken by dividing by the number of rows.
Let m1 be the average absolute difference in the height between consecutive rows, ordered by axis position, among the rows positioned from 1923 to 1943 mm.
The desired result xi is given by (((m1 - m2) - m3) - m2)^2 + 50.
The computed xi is 55.4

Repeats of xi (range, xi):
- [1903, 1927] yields 55.4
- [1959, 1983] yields 55.6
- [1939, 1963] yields 55.8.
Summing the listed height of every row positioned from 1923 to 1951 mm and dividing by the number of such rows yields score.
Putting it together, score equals 1.18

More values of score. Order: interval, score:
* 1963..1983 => 1.17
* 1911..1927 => 1.16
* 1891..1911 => 1.17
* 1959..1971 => 1.19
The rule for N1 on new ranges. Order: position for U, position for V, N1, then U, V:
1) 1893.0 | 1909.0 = 1.11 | 1.1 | 1.216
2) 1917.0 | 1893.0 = 0.91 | 1.205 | 1.1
